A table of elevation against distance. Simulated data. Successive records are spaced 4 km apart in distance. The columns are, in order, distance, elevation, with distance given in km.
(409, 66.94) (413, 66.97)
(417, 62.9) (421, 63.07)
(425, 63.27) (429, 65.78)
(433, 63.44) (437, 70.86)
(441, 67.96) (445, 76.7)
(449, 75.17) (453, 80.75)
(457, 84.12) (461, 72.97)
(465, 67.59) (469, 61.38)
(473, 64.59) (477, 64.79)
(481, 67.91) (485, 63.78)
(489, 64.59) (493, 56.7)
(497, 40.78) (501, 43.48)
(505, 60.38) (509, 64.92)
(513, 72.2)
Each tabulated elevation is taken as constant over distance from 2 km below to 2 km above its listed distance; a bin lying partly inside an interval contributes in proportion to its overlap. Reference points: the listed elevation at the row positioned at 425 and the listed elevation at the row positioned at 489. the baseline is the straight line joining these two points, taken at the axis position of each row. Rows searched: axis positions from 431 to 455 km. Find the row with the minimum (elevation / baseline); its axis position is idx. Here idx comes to 433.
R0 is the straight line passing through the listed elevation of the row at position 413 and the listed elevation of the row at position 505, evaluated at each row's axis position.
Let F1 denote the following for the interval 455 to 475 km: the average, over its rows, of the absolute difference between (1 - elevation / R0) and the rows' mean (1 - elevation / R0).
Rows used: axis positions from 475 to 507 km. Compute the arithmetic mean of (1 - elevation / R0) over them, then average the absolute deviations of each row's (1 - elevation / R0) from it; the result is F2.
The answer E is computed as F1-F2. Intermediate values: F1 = 0.100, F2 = 0.13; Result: -0.027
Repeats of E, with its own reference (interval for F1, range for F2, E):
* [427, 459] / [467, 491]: 0.080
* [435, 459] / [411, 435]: 0.057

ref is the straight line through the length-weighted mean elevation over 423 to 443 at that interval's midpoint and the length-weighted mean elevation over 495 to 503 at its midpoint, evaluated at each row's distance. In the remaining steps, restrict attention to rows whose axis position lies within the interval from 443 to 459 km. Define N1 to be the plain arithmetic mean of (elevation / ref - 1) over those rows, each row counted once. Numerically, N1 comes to 0.33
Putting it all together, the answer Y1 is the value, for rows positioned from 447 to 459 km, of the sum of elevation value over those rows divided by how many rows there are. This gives 80.0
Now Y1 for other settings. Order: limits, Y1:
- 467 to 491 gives 64.5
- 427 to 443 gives 67.0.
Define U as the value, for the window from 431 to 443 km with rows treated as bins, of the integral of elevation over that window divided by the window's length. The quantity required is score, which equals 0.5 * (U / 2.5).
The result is 13.5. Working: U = 67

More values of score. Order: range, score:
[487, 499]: 10.8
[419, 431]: 12.8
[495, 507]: 9.6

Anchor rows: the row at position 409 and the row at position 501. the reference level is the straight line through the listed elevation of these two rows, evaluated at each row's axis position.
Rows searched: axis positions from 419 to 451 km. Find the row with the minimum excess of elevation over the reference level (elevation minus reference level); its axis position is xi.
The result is 421 km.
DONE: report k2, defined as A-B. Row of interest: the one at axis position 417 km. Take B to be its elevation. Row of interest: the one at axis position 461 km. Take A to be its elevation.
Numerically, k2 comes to 10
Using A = 72.97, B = 62.9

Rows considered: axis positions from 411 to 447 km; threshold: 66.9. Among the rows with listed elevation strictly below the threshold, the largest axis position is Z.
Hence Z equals 433 km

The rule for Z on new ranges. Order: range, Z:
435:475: 473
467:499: 497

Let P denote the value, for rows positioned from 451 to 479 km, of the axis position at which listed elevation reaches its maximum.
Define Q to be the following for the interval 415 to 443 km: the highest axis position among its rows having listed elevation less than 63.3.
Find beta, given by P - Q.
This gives 32 km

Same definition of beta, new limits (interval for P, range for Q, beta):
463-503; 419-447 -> 56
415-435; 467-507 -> -76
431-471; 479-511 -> -48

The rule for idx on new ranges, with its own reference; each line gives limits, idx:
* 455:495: 493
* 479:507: 497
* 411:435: 417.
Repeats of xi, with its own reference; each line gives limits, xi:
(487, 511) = 497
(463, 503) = 497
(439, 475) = 441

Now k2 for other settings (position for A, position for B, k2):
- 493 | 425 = -7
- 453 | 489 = 16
